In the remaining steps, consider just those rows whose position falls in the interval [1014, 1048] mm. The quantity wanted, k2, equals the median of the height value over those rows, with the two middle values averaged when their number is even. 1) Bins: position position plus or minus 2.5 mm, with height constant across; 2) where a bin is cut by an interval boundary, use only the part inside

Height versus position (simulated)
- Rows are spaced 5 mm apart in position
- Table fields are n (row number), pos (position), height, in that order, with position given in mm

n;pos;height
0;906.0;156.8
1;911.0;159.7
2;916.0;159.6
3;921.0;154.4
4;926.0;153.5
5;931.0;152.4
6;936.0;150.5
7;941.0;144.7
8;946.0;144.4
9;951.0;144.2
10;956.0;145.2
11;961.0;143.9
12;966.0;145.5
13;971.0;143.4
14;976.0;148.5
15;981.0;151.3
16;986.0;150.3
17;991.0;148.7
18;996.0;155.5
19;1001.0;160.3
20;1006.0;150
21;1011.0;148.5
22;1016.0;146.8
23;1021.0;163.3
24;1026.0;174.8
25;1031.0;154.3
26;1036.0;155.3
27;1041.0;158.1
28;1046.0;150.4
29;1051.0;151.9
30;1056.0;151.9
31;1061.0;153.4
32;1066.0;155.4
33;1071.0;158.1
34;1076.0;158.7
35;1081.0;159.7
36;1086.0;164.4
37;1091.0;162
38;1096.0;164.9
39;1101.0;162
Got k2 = 155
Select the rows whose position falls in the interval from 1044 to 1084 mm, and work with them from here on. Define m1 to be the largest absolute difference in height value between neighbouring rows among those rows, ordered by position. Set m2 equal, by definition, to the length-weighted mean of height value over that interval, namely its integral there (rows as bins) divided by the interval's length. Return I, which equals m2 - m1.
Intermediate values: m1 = 2.7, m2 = 155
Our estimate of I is 152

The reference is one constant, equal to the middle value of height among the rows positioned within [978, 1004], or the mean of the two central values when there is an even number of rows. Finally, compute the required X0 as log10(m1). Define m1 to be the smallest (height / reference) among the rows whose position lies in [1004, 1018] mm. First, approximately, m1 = 0.97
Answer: -0.013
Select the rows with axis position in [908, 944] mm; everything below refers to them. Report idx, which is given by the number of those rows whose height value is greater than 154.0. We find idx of 3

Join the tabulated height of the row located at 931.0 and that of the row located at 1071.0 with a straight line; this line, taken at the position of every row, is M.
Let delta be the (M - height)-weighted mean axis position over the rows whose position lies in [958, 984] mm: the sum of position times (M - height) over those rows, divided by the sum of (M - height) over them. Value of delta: 968.9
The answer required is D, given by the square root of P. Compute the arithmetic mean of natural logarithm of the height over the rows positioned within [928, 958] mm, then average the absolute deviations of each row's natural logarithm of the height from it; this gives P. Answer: 0.143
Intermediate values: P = 0.0205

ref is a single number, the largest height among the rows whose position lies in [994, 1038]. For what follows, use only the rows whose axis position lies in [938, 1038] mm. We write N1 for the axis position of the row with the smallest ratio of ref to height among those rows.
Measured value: 1026.0 mm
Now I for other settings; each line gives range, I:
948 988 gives 141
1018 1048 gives 139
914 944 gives 146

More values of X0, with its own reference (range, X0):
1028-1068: -0.003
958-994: -0.023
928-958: -0.021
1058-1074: 0.006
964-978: -0.023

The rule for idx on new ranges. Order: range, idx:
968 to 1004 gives 2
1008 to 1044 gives 5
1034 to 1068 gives 3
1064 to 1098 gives 7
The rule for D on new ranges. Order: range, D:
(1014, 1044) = 0.206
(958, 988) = 0.140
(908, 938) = 0.141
